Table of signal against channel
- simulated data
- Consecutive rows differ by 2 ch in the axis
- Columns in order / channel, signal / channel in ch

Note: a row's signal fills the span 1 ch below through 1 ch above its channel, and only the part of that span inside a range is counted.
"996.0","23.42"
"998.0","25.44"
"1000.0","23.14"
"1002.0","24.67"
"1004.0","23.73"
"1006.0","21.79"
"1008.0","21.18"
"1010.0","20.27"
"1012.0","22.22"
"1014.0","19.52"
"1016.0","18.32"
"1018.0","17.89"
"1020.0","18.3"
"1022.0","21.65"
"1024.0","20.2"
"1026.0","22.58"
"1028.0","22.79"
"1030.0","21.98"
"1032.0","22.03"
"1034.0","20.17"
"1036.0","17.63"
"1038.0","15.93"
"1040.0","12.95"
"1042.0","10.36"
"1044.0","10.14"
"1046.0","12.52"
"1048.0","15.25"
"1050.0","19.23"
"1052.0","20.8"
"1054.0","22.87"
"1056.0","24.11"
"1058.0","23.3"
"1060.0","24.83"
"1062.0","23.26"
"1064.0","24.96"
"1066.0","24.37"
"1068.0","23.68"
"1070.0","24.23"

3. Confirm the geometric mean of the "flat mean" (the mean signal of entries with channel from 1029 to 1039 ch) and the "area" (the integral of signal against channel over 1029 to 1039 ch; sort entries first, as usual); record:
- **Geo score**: 62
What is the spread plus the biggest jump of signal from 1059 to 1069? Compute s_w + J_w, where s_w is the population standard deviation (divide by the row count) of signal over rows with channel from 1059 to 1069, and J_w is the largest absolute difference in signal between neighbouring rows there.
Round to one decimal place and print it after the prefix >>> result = 2.4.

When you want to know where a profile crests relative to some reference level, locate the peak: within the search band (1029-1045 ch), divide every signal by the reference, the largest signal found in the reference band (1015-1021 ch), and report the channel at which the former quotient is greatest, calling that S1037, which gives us 1032.0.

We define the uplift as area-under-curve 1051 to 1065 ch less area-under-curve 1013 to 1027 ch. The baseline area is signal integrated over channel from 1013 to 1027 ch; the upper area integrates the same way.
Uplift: 51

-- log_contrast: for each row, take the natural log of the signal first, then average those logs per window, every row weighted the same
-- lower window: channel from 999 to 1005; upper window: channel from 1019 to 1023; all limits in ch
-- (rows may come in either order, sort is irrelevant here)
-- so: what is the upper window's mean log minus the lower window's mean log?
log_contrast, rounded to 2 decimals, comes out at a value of -0.18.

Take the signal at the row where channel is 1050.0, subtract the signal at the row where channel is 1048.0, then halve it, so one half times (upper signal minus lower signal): 2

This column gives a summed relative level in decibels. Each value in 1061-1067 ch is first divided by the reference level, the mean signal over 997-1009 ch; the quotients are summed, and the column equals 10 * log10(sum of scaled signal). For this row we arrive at 4.9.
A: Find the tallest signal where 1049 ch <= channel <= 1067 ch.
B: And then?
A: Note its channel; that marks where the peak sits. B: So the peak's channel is 1064.0 ch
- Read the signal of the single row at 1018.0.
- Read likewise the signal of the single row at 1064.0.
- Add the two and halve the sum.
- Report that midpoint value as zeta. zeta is 21.4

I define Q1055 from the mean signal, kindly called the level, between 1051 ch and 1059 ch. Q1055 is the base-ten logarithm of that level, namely 1.36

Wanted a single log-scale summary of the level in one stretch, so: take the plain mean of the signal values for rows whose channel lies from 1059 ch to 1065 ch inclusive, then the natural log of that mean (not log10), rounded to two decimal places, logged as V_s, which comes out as 3.19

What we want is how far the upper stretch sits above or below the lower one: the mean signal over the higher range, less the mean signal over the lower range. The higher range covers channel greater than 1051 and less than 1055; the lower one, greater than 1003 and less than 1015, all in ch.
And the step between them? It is 0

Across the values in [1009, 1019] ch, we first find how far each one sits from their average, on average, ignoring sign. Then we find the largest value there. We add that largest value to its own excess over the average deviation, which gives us 43.2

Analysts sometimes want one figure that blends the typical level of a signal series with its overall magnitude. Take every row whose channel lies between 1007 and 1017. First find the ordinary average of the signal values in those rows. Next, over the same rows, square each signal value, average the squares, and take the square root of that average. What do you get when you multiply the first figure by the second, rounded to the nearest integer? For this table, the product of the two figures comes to 413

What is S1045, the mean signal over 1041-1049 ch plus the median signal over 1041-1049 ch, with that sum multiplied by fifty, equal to 1175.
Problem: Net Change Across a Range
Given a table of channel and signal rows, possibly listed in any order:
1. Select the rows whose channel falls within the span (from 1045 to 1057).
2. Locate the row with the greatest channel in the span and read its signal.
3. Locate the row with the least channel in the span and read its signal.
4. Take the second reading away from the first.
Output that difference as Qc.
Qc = 12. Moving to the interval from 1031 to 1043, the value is -12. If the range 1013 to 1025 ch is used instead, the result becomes 1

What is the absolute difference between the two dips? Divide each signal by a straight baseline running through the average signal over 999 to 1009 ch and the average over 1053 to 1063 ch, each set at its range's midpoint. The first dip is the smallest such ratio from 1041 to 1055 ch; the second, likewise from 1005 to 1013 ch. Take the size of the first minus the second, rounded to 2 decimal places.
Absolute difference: 0.45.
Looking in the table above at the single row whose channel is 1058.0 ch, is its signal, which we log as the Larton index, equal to 23.3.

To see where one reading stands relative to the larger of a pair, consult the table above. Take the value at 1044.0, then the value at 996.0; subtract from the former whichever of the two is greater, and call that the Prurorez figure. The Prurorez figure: -13.3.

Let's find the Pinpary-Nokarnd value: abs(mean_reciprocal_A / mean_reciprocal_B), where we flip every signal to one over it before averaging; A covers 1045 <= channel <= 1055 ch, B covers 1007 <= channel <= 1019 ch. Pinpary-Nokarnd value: 1.14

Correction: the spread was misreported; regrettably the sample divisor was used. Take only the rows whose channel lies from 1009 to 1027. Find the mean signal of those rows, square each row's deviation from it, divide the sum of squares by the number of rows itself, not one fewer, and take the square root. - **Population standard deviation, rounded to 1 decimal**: 1.7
